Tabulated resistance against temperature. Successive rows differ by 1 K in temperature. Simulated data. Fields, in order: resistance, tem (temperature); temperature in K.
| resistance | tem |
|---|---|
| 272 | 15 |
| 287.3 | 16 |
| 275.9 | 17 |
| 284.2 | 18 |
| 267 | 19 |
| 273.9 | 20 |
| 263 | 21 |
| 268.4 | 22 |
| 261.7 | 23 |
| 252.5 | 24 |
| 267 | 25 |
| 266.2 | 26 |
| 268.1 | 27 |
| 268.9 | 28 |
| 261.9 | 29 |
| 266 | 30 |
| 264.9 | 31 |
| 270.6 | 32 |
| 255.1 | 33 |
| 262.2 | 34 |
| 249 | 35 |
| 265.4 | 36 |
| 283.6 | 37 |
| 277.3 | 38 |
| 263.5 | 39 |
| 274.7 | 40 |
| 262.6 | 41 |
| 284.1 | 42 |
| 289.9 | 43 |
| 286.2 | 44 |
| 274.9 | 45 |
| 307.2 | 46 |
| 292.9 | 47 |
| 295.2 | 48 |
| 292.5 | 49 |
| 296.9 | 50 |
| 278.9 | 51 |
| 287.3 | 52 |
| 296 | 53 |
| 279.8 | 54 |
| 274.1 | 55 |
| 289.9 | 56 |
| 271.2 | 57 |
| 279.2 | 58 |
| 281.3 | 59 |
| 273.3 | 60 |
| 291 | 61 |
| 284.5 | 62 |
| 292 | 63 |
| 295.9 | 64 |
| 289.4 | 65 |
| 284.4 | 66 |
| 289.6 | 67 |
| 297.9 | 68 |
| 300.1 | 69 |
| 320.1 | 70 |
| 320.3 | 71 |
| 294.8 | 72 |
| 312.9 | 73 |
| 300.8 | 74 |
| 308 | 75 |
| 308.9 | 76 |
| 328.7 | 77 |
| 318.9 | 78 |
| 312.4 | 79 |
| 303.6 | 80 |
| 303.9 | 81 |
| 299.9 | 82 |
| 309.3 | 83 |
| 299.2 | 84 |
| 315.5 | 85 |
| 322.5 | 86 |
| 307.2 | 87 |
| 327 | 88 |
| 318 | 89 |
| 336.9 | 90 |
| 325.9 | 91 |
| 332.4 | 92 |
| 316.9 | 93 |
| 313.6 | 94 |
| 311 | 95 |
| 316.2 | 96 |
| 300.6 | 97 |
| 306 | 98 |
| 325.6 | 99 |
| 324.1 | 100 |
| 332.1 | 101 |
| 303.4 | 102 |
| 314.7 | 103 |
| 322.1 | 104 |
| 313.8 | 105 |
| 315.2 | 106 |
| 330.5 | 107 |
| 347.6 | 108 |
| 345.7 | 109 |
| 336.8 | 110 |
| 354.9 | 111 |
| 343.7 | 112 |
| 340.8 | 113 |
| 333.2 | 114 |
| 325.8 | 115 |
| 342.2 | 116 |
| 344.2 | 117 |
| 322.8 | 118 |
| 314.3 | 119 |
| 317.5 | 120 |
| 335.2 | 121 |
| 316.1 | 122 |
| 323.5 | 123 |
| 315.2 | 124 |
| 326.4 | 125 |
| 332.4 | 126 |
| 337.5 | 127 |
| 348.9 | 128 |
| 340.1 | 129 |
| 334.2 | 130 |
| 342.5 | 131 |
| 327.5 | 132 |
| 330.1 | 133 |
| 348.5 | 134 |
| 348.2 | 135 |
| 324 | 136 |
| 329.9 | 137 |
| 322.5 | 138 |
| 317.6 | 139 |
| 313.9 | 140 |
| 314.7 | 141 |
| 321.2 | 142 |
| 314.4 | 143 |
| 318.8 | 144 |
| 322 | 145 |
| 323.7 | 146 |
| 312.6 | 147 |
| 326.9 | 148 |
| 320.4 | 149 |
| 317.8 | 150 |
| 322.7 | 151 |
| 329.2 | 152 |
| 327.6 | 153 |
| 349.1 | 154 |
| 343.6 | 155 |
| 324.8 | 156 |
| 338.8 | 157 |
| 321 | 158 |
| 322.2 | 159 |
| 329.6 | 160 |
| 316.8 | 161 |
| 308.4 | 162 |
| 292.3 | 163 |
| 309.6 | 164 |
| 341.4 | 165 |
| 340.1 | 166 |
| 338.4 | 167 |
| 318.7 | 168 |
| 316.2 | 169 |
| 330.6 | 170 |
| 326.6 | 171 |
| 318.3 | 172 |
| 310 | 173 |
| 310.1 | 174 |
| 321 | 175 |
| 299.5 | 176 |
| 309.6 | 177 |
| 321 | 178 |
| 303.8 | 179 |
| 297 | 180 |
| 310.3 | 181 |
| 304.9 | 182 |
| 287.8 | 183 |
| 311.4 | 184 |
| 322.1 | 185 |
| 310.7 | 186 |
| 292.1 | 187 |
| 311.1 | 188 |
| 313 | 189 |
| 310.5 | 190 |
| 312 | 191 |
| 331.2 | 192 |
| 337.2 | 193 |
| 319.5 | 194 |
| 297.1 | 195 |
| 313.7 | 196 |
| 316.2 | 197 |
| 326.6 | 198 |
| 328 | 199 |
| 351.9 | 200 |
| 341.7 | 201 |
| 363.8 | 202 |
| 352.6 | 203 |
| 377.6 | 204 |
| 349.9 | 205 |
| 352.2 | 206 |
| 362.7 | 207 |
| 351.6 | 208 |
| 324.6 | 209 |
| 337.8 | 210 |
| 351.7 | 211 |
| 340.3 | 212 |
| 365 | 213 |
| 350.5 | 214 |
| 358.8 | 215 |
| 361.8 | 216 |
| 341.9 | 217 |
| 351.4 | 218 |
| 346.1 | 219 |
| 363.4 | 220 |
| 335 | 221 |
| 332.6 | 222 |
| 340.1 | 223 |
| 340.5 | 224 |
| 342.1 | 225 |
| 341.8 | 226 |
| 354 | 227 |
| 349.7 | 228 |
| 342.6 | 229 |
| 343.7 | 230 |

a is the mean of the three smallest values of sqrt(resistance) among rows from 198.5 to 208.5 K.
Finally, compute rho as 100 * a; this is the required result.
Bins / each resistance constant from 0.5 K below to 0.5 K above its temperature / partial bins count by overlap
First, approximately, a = 18.4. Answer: 1843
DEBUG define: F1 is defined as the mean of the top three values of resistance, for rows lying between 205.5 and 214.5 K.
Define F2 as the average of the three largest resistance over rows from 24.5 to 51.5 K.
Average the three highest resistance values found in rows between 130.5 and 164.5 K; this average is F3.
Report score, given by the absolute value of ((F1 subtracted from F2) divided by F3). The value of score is 0.173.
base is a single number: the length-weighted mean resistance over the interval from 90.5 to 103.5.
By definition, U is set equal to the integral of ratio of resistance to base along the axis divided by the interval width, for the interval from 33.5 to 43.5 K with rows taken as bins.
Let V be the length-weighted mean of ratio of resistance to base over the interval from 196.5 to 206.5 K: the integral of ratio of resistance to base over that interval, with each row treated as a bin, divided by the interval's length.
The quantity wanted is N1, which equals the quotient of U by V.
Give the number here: 0.78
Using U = 0.86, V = 1.09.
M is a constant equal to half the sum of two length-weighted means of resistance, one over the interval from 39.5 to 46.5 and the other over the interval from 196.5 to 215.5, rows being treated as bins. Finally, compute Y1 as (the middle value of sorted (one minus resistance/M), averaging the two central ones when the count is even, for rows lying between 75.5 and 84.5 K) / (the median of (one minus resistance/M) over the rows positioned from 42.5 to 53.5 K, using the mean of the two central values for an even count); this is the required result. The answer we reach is 0.3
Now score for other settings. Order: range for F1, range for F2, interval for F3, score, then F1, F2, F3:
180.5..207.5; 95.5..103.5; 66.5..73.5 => 0.128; 368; 327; 318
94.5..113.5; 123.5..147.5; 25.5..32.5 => 0.003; 349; 349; 269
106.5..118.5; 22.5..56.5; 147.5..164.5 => 0.144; 349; 300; 344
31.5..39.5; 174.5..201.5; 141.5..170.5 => 0.193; 277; 344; 345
